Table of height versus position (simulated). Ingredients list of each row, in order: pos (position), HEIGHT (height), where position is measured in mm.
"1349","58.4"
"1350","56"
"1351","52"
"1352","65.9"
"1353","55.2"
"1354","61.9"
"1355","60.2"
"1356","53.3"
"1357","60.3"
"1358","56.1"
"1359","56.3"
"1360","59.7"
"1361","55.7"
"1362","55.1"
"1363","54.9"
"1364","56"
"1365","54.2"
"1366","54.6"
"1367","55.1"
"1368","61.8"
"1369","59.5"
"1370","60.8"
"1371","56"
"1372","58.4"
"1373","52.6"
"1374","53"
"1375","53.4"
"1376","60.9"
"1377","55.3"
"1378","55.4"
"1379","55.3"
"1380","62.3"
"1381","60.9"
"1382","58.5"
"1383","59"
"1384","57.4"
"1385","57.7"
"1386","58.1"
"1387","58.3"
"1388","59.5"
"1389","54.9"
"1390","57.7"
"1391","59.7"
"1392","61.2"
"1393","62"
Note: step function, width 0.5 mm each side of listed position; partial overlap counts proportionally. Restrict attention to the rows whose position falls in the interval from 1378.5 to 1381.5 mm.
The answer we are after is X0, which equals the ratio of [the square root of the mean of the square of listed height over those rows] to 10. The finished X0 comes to 5.96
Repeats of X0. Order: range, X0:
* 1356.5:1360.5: 5.81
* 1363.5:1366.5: 5.49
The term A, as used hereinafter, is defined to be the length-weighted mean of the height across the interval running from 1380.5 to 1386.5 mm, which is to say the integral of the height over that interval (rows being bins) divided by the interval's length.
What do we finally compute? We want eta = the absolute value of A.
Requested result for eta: 58.6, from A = 59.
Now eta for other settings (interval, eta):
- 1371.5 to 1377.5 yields 55.6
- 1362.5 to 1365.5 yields 55.0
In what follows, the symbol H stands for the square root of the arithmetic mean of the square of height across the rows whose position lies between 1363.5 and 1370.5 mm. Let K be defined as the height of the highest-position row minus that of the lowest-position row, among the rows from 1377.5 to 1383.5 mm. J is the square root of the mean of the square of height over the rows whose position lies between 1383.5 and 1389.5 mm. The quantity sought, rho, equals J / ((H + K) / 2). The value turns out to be 1.89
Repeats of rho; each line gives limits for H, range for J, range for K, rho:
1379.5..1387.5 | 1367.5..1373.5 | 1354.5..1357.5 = 1.97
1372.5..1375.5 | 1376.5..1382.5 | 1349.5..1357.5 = 2.03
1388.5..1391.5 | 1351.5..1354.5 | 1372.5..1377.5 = 2.03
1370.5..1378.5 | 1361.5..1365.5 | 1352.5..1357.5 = 1.81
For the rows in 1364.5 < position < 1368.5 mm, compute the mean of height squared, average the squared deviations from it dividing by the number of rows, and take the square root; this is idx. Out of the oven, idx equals 363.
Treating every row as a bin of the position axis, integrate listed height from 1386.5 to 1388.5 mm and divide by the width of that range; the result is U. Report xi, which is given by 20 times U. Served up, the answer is 1178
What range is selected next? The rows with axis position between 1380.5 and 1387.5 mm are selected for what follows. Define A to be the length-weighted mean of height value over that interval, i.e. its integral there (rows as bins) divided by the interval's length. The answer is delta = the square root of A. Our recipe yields 7.65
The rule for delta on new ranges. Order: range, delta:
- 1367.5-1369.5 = 7.79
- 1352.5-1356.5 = 7.59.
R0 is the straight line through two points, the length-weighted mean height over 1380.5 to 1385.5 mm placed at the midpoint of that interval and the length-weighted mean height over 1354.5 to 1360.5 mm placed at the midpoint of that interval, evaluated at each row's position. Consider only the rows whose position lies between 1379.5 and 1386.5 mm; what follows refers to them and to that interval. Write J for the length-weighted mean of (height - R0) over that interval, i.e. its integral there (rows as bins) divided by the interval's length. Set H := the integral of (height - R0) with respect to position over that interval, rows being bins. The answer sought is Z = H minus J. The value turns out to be 3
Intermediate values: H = 3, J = 0.4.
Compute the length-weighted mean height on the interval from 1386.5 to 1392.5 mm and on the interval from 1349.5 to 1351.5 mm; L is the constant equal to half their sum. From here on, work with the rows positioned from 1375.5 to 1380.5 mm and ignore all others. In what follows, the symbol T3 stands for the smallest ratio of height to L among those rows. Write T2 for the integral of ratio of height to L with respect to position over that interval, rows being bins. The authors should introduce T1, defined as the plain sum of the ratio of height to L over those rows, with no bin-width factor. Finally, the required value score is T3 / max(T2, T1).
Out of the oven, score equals 0.191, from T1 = 5.14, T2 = 5.14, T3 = 0.98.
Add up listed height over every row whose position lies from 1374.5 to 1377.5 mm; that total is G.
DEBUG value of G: 170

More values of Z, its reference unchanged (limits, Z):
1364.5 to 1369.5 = -4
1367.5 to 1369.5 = 3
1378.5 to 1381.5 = 2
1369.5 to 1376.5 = -11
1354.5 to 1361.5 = -2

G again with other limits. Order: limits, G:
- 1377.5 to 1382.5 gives 292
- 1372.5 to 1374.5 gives 106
